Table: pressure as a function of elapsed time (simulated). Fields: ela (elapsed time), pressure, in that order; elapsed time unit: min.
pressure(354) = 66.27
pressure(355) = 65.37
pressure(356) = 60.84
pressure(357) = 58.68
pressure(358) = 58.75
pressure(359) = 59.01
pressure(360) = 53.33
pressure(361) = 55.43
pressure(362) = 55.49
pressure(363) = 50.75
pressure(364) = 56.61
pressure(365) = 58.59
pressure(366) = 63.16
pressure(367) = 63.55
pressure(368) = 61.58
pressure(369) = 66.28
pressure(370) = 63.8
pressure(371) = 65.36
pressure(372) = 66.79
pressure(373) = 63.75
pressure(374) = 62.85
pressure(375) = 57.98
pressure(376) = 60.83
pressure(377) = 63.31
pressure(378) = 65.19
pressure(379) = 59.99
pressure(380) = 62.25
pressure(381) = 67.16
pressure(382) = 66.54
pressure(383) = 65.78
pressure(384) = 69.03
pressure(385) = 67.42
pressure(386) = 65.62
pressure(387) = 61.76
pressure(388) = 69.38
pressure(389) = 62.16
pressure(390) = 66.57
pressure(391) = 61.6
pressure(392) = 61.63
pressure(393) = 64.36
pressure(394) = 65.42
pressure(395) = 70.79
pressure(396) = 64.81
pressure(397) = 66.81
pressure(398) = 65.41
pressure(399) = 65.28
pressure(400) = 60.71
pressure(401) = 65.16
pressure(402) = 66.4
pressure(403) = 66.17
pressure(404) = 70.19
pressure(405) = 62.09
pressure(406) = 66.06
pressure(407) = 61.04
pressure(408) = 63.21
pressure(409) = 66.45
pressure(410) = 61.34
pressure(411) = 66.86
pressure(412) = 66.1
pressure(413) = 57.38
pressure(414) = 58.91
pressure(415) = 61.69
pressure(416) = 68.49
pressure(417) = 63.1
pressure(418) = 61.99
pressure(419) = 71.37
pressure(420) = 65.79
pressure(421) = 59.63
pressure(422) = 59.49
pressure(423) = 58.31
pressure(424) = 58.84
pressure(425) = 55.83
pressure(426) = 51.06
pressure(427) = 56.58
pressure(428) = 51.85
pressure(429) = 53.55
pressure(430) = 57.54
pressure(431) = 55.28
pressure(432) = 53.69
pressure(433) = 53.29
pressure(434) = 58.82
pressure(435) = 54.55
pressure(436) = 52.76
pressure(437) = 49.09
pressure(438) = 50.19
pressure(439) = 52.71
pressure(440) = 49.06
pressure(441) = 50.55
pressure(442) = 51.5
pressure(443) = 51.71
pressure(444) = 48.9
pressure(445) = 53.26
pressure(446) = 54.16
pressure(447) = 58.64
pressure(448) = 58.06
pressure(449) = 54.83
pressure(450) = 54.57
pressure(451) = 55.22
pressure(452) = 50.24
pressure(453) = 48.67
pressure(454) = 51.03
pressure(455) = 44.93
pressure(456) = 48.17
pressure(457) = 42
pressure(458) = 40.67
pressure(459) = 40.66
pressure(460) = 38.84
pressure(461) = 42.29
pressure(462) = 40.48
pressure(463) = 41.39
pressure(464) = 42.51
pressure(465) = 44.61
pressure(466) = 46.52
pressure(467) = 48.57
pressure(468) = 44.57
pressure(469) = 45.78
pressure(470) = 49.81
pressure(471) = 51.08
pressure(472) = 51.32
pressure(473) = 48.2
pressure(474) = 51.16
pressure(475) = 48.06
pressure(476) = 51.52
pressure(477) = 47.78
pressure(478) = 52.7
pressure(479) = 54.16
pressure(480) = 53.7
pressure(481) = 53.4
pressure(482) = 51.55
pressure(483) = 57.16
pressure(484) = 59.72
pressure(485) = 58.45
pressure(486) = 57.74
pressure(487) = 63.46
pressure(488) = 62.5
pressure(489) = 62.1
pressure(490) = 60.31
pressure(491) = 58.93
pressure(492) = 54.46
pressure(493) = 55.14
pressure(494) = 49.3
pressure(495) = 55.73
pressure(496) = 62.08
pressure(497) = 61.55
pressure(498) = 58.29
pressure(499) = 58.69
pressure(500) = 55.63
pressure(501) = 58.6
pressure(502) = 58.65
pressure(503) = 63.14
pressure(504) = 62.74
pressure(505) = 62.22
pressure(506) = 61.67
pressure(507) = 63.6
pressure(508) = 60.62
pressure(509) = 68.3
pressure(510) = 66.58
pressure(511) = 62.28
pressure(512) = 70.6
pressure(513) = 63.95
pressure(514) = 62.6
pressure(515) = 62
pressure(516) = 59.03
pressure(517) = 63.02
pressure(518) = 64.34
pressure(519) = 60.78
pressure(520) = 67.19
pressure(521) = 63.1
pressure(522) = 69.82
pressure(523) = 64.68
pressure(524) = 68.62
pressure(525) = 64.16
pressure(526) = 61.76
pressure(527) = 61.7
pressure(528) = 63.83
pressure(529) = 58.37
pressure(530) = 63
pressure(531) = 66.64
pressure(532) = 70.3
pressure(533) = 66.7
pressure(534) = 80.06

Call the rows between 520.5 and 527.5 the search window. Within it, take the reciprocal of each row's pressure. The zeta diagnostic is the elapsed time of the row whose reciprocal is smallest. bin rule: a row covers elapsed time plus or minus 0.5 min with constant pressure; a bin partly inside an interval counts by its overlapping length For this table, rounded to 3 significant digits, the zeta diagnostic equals 522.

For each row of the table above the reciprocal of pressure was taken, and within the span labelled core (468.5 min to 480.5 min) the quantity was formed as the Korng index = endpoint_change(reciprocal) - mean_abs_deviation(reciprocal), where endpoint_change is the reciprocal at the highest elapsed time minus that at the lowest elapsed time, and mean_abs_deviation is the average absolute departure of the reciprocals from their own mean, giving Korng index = -0.004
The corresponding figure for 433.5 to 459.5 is 0.006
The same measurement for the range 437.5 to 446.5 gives -0.002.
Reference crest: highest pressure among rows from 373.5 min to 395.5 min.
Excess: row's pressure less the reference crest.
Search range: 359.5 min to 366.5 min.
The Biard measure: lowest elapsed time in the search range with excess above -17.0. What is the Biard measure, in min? 361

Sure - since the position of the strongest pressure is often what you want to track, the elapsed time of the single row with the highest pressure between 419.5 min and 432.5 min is 420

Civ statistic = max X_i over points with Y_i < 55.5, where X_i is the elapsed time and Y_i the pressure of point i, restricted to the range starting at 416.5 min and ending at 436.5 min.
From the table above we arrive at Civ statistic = 436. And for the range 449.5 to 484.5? 482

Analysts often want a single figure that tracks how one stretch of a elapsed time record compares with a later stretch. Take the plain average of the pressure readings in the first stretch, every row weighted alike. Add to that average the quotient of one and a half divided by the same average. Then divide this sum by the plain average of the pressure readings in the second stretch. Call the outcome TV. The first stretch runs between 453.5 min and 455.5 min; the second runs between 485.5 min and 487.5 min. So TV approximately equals 0.79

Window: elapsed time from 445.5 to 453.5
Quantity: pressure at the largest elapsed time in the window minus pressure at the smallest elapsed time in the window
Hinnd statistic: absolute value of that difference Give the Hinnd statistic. 5.5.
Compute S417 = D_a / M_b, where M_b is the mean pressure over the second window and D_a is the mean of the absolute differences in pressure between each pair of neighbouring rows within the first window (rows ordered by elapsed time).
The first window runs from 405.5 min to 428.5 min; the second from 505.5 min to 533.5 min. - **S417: 0.063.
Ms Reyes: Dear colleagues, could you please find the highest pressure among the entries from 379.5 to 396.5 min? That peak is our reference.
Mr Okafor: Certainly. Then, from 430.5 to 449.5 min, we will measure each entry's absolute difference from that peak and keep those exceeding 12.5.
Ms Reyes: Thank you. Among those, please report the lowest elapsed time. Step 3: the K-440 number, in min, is 431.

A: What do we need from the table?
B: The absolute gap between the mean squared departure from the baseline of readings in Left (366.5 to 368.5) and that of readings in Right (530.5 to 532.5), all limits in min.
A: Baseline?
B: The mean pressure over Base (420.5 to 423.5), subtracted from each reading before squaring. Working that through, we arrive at 78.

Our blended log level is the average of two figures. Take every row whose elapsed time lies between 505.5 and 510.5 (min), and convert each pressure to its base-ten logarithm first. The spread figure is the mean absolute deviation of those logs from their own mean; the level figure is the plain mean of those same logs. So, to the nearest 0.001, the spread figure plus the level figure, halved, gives 0.912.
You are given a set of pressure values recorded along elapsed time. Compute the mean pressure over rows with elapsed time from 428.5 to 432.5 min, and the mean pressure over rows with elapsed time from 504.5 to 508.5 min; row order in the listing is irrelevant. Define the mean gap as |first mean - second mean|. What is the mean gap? 7.0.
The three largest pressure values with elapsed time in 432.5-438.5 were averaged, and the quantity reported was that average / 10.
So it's 5.6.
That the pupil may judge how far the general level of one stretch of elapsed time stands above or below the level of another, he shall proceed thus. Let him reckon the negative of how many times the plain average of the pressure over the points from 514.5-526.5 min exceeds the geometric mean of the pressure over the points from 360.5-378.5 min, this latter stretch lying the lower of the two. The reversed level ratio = -1.05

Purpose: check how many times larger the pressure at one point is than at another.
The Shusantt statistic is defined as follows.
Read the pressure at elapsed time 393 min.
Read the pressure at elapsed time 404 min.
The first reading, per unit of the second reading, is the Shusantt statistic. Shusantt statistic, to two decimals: 0.92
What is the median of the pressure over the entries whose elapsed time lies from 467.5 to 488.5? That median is 52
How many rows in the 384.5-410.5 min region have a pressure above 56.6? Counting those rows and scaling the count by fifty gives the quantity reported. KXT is 1300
